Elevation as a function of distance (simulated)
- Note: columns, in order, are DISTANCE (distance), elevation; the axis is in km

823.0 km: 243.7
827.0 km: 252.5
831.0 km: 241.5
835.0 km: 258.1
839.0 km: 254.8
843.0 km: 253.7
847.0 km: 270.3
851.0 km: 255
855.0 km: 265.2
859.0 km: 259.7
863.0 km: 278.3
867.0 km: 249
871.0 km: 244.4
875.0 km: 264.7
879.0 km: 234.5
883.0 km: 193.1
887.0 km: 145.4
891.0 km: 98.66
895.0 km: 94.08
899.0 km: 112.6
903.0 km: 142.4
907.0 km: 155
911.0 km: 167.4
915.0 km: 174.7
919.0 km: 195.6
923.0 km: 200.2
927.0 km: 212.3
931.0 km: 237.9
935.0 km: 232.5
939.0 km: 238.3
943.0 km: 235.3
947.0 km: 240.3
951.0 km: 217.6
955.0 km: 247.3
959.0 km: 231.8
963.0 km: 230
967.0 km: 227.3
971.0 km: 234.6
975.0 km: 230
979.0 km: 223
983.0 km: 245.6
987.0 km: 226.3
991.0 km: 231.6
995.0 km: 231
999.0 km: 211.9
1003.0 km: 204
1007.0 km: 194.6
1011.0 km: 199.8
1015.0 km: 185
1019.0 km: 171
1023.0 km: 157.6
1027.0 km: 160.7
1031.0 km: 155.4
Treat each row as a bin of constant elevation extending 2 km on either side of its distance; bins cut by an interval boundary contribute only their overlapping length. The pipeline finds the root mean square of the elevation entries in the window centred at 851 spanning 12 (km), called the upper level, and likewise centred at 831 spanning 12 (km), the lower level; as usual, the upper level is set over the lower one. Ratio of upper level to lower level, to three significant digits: 1.05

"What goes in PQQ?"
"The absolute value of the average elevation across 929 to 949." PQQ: 237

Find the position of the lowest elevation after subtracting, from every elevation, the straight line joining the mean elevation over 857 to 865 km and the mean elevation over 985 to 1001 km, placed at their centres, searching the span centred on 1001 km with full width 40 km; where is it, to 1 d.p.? 1019.0 km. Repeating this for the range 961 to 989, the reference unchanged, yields 979.0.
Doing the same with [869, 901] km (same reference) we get 895.0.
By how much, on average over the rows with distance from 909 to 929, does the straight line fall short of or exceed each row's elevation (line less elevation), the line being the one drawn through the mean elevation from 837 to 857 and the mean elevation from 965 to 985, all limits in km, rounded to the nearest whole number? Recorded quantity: 54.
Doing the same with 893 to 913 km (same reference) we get 113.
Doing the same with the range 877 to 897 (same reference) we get 98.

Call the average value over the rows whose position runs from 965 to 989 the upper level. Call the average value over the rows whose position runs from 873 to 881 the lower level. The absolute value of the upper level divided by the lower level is 0.93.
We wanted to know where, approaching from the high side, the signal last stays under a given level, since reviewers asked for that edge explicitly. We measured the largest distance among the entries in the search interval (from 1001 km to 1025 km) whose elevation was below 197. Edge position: 1023.0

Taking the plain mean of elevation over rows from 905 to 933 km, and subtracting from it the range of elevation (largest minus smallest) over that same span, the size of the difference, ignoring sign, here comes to 109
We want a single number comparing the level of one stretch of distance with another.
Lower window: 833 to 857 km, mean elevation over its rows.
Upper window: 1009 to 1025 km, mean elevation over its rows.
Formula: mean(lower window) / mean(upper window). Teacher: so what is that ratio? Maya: 1.5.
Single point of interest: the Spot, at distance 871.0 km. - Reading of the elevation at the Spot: 244.4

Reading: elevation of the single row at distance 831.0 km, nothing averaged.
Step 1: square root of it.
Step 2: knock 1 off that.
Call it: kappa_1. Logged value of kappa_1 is 14.5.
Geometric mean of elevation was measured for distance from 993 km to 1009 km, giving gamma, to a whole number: 210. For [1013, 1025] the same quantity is 171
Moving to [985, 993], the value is 229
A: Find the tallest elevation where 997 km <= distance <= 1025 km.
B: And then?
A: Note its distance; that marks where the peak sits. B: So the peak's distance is 999.0 km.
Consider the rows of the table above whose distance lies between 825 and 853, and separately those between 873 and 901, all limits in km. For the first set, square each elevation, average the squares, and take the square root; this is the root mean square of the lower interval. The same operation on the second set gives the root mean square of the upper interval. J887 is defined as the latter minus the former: -80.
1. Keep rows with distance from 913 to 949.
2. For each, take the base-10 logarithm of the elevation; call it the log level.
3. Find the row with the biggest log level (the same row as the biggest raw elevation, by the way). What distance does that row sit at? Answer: 947.0 km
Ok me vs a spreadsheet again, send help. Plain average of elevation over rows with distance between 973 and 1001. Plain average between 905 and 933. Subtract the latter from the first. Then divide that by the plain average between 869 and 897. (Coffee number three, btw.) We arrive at 0.20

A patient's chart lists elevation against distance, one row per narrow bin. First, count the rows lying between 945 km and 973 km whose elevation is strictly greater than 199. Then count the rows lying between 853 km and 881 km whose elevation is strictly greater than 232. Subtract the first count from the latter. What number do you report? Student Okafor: 0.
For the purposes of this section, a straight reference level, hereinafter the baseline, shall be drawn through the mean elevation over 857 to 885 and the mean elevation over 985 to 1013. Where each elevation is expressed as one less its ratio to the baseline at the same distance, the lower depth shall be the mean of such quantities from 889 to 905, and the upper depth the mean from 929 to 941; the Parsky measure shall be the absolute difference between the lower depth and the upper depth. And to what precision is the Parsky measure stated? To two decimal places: 0.56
